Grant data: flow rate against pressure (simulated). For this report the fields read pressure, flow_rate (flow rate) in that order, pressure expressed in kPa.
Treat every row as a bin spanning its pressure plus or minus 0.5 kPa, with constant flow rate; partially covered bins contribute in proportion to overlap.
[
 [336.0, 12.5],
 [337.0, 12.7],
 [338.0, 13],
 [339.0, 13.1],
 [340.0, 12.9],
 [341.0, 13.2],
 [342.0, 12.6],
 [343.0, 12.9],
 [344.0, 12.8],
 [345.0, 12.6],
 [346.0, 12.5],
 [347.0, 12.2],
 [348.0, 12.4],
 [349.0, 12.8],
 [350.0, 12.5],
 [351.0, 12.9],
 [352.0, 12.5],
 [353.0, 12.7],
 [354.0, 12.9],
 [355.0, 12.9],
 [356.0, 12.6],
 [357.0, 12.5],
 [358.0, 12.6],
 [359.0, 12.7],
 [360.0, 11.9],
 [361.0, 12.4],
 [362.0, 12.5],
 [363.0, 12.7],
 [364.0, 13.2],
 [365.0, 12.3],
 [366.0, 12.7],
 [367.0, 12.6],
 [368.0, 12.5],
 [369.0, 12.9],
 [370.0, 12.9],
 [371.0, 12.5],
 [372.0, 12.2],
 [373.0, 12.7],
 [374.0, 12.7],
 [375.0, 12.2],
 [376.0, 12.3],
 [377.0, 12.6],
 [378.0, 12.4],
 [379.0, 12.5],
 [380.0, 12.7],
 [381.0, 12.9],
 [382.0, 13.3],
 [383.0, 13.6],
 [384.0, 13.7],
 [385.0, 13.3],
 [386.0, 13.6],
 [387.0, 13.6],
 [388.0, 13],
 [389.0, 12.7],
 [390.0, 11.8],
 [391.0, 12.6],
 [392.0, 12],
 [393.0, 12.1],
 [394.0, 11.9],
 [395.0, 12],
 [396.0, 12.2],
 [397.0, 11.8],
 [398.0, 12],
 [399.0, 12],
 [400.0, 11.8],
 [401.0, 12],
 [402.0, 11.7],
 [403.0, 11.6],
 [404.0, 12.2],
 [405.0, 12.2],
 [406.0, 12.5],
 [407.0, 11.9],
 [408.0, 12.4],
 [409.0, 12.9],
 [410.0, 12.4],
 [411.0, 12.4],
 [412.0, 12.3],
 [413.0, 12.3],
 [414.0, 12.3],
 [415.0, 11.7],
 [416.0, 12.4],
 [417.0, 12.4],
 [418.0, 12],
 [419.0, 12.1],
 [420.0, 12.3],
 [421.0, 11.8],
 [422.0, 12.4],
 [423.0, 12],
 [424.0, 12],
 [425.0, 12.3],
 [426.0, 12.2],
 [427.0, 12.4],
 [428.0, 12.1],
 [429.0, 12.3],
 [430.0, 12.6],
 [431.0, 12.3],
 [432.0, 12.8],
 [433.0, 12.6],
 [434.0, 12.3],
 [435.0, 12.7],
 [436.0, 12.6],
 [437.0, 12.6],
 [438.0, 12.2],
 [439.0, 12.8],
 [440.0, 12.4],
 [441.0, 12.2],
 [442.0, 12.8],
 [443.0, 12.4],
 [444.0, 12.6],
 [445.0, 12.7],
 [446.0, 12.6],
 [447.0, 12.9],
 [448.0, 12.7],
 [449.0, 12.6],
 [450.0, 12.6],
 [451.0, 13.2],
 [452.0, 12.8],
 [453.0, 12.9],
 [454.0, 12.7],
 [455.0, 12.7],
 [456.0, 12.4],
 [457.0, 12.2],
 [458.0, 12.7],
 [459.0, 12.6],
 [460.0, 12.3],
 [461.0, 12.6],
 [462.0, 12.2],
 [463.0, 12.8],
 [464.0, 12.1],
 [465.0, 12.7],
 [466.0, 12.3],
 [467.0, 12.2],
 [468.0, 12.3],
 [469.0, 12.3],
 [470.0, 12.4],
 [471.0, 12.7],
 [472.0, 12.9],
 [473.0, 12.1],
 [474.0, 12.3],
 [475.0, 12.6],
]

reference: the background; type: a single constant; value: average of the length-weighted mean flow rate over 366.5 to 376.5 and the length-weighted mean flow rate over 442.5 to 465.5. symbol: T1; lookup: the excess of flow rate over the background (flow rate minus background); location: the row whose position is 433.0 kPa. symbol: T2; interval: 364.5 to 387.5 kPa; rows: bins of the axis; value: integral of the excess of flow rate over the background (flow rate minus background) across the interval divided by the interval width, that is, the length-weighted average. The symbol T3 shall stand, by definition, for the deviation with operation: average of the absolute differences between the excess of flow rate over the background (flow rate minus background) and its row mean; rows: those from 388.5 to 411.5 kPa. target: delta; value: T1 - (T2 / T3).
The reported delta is -0.83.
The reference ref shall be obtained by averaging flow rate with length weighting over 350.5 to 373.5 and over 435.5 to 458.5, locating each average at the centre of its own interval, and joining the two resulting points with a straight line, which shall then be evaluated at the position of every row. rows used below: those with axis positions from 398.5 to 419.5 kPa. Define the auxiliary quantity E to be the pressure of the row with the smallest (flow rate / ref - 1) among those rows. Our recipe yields 403.0 kPa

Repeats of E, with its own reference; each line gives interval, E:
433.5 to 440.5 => 438.0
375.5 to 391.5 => 390.0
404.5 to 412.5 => 407.0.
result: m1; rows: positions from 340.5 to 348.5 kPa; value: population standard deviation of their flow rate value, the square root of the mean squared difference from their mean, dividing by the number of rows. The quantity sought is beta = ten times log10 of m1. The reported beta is -5.4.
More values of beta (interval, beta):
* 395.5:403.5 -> -7.4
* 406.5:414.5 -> -5.9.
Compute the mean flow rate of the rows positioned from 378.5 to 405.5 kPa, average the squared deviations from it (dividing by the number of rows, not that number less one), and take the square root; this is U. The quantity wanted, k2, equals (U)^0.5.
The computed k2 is 0.81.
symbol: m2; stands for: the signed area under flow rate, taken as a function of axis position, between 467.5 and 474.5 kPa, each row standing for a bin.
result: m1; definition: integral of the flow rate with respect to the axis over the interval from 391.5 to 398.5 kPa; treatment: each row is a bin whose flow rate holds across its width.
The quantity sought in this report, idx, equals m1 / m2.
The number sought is 0.97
